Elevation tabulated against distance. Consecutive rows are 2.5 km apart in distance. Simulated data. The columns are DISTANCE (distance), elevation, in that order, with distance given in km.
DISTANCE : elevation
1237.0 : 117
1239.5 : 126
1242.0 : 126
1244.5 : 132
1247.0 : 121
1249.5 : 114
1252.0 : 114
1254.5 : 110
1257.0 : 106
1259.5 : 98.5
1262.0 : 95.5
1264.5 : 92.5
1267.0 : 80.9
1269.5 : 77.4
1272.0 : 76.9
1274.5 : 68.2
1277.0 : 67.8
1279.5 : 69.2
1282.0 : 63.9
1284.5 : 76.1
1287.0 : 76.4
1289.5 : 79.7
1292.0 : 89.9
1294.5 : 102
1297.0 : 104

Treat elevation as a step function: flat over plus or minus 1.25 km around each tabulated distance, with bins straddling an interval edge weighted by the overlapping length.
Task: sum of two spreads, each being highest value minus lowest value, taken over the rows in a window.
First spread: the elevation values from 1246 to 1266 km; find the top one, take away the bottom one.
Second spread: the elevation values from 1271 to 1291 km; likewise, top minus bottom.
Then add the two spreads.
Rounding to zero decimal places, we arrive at 44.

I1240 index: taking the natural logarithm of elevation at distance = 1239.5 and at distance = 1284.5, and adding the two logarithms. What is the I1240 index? 9.17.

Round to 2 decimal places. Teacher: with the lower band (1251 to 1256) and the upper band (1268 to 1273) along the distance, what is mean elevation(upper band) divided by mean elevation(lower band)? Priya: 0.69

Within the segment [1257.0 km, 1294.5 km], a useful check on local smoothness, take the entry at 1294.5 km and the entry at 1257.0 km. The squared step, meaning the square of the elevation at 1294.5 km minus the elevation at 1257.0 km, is 16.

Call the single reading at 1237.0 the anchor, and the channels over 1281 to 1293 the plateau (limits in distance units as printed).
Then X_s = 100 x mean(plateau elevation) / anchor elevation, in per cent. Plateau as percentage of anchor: 66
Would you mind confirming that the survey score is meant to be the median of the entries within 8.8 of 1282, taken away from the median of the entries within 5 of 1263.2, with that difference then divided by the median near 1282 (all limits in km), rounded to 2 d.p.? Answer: 0.36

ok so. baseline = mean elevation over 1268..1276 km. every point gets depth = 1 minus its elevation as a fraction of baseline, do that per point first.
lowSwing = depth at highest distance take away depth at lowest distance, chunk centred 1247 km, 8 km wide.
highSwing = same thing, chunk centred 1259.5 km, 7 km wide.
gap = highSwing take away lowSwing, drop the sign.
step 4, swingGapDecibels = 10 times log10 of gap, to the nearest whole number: -10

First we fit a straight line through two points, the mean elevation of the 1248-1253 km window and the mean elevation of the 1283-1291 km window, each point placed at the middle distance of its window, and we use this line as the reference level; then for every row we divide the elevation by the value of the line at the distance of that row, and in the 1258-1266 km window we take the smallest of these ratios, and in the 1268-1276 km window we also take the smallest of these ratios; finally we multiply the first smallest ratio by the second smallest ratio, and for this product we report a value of 0.700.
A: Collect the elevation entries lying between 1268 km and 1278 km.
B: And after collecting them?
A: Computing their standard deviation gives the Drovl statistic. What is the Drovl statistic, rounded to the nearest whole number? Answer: 5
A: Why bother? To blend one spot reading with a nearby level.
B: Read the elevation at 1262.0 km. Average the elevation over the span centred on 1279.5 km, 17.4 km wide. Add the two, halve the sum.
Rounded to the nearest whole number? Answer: 83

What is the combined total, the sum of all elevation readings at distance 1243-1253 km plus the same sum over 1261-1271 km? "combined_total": 827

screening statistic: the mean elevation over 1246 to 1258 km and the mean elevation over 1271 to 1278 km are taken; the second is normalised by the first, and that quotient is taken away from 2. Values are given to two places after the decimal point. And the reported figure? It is 1.37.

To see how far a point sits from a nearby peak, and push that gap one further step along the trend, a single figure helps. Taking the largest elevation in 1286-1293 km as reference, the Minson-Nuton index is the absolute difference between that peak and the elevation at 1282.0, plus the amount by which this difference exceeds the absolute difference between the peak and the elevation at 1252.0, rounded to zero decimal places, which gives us 28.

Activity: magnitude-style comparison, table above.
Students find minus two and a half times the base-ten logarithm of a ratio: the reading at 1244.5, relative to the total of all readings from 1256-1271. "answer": 1.55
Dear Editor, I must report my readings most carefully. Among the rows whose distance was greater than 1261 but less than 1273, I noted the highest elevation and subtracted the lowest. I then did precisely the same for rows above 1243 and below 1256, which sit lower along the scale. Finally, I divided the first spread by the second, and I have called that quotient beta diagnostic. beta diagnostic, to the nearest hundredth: 0.85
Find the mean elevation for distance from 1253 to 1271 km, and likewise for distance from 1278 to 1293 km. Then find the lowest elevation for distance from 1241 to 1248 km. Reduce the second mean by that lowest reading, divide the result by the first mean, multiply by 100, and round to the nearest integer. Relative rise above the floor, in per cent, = -48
